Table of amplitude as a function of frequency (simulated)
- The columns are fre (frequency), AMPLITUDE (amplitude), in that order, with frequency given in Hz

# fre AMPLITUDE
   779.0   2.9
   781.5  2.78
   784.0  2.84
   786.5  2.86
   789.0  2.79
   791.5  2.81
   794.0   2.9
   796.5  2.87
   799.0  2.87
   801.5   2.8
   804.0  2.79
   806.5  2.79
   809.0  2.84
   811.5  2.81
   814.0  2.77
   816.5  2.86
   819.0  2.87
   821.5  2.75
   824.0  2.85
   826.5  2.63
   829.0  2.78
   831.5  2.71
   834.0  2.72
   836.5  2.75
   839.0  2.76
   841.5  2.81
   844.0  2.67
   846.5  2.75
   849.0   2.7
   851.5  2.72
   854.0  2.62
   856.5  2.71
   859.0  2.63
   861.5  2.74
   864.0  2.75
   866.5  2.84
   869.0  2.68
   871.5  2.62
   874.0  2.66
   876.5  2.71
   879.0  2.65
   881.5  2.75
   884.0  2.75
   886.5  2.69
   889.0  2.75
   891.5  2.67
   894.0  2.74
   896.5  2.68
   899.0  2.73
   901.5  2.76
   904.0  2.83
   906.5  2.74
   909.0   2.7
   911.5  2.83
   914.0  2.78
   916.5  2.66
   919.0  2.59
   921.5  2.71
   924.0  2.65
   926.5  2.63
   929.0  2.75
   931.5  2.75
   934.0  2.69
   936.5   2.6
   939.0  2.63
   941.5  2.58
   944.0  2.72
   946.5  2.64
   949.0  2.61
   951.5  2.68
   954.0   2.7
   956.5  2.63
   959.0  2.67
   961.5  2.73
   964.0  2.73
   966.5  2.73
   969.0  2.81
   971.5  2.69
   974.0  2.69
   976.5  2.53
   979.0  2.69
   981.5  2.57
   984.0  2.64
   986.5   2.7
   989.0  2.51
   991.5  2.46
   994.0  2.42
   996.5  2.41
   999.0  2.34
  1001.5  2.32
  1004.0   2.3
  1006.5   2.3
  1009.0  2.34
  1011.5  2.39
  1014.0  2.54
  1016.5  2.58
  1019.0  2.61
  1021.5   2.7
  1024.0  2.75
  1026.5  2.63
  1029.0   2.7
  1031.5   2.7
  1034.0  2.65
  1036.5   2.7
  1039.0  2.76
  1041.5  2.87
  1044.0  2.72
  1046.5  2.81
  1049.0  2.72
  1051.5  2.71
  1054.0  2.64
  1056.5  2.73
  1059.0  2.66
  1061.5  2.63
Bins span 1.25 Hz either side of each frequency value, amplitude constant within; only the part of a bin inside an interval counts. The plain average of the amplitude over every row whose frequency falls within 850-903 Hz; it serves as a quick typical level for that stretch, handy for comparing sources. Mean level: 2.71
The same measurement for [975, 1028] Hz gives 2.51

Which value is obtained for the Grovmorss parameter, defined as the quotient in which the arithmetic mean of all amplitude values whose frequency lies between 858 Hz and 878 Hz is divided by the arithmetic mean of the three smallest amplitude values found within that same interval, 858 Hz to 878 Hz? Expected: 1.03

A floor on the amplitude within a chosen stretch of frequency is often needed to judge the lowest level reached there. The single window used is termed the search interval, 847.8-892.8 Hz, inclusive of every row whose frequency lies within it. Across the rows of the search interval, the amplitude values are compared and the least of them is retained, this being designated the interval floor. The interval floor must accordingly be 2.62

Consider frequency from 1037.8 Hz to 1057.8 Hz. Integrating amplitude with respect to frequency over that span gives 54.9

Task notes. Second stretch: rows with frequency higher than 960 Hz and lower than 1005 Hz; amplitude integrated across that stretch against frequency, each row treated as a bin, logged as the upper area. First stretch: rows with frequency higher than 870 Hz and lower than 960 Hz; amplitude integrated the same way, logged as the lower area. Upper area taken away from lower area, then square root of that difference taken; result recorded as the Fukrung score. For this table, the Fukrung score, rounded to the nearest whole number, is 11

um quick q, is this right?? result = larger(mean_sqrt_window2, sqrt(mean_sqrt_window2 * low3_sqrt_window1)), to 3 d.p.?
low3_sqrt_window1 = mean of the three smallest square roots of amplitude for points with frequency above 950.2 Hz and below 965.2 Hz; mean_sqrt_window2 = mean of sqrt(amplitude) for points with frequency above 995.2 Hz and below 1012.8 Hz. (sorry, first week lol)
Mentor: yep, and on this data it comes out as 1.580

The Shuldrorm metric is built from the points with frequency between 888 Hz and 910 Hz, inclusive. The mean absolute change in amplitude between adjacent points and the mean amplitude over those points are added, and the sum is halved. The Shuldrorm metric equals 1.40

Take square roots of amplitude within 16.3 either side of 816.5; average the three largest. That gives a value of 1.69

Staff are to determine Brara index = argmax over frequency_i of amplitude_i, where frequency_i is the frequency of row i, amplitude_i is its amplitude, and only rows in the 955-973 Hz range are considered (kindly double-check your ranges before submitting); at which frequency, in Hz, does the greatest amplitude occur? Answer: 969.0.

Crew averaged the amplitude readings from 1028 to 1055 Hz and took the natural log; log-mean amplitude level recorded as 1.00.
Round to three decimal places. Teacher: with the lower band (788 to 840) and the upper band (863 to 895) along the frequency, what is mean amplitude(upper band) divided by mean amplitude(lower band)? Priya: 0.970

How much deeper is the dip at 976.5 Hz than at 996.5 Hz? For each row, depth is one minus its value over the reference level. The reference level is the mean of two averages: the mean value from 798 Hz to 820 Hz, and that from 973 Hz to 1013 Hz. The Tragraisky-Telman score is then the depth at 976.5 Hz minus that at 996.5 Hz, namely -0.045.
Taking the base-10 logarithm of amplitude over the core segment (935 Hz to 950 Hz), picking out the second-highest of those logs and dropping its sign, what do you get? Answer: 0.422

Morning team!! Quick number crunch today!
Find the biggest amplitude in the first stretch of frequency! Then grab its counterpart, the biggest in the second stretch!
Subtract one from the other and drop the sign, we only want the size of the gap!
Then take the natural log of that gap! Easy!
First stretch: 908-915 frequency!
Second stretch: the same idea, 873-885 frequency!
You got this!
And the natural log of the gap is -2.5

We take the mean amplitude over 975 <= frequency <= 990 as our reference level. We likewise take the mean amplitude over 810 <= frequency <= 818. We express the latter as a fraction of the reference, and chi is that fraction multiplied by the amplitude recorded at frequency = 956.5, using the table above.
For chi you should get 2.84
